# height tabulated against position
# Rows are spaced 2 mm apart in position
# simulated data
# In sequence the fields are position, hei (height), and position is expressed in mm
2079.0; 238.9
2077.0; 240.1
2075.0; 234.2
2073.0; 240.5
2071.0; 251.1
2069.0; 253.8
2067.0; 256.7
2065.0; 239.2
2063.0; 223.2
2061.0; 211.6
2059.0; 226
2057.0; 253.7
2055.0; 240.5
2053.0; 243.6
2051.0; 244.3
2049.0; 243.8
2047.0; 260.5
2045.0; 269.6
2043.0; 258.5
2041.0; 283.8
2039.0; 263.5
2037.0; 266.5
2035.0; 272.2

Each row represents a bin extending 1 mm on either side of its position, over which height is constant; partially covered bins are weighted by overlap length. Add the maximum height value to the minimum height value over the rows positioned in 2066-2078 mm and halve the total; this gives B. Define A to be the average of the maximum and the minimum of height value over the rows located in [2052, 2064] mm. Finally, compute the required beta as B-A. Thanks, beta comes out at 13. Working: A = 233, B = 245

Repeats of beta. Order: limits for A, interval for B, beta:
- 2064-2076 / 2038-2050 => 18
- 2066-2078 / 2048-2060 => -6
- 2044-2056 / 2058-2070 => -21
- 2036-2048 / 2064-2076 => -26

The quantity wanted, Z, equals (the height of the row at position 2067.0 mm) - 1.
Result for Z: 256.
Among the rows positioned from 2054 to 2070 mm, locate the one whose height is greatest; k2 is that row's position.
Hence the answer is 2067.0 mm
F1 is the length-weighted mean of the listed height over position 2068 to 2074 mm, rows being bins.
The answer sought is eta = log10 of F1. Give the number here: 2.395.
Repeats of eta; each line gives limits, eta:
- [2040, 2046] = 2.432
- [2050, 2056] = 2.385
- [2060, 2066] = 2.352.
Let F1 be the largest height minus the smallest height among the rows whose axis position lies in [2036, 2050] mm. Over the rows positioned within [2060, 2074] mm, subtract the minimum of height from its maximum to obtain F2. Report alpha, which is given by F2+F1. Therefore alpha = 85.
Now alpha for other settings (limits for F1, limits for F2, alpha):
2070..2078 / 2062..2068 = 50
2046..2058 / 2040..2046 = 45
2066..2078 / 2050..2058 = 36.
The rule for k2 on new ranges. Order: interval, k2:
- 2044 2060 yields 2045.0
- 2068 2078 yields 2069.0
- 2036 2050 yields 2041.0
